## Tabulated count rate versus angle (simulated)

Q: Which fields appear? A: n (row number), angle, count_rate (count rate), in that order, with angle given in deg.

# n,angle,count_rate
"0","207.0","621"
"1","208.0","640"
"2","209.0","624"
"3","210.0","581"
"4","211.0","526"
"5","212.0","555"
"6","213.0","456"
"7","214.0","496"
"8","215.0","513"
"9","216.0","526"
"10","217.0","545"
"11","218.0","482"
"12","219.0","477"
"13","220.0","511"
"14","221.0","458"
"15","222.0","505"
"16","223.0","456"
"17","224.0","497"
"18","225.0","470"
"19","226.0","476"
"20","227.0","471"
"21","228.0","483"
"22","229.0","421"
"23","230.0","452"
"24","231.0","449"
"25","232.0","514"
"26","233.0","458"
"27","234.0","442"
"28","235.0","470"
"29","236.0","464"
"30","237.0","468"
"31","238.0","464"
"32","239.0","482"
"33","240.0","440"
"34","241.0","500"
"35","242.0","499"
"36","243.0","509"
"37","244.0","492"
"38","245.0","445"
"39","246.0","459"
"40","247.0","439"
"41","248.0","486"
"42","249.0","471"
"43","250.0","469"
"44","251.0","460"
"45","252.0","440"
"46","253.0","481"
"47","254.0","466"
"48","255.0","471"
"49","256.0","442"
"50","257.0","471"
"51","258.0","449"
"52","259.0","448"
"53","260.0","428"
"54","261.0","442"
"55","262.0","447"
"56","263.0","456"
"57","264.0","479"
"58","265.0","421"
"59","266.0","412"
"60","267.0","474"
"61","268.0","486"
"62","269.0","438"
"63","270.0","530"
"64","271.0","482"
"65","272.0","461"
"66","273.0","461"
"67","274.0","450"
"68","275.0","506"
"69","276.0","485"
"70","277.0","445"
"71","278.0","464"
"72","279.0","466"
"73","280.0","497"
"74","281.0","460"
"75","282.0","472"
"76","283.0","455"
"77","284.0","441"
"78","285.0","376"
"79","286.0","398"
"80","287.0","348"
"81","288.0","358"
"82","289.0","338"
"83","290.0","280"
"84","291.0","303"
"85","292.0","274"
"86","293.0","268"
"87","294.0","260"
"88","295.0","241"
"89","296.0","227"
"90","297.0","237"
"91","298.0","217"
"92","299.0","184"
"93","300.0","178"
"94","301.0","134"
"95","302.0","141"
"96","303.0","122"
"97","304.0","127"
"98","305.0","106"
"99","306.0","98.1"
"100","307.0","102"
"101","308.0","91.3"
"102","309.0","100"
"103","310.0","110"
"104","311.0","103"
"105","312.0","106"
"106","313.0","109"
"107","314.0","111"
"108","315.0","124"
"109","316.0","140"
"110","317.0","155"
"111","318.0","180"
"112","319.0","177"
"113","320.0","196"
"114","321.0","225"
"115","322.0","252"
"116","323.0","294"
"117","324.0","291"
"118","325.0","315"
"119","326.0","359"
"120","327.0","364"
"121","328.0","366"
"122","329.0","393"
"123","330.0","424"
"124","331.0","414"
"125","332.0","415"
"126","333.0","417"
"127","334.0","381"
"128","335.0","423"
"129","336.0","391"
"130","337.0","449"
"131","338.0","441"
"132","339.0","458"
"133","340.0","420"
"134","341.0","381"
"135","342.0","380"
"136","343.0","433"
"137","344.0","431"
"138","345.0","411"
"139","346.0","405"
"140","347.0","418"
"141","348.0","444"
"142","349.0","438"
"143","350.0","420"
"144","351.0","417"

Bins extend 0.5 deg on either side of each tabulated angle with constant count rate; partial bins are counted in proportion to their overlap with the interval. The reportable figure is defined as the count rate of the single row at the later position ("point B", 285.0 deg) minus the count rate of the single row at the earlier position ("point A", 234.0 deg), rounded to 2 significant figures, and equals -66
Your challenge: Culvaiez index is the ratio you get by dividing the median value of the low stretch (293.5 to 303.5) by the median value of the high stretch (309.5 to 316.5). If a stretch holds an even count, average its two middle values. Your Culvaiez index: 1.82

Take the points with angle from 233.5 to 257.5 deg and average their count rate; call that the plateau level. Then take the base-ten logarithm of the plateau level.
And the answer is 2.67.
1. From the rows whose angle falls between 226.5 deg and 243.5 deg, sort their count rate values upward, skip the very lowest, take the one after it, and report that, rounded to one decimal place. 440.0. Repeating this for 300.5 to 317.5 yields 98.1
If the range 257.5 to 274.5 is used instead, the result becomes 421.0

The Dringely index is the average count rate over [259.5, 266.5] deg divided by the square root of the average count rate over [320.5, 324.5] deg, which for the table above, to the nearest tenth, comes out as 27.0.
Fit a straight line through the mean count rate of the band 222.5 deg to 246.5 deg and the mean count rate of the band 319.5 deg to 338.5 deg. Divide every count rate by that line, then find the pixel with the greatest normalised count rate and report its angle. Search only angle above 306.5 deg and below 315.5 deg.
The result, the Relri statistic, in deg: 315.0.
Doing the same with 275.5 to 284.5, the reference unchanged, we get 280.0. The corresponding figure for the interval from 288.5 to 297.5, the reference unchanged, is 289.0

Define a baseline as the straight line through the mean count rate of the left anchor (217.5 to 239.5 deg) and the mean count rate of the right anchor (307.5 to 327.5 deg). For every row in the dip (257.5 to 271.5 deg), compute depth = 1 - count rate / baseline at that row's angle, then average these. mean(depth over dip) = -0.28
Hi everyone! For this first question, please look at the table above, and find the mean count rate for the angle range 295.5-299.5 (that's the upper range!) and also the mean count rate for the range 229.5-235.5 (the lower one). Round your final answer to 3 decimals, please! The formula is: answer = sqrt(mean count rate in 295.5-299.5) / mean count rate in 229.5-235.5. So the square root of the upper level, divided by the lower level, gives 0.032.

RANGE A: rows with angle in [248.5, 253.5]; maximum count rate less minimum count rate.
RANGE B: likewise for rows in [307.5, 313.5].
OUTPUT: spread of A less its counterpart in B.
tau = 22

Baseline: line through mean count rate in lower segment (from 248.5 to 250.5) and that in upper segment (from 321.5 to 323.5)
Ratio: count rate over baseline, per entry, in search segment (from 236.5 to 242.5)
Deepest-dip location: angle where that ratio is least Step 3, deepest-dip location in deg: 240.0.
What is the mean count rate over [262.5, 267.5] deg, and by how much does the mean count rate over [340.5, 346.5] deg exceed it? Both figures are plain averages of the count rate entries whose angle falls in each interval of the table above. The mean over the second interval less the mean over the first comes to -42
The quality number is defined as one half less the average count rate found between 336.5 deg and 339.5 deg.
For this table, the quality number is -449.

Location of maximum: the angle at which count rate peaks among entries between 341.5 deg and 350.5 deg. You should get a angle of 348.0 deg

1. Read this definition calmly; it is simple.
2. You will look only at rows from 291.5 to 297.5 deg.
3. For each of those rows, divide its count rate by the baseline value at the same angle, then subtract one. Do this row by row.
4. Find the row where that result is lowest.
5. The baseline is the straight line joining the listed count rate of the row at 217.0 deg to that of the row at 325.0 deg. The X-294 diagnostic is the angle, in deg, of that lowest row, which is 296.0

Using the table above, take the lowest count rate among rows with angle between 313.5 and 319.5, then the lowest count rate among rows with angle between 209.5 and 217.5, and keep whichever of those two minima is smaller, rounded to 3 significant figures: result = 111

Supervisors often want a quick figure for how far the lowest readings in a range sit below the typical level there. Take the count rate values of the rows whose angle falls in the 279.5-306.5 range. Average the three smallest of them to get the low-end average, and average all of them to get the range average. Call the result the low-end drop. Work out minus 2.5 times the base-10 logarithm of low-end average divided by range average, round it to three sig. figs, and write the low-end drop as 1.02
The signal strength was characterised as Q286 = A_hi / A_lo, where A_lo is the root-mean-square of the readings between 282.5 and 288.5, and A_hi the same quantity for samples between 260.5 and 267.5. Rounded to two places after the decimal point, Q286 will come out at 1.13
